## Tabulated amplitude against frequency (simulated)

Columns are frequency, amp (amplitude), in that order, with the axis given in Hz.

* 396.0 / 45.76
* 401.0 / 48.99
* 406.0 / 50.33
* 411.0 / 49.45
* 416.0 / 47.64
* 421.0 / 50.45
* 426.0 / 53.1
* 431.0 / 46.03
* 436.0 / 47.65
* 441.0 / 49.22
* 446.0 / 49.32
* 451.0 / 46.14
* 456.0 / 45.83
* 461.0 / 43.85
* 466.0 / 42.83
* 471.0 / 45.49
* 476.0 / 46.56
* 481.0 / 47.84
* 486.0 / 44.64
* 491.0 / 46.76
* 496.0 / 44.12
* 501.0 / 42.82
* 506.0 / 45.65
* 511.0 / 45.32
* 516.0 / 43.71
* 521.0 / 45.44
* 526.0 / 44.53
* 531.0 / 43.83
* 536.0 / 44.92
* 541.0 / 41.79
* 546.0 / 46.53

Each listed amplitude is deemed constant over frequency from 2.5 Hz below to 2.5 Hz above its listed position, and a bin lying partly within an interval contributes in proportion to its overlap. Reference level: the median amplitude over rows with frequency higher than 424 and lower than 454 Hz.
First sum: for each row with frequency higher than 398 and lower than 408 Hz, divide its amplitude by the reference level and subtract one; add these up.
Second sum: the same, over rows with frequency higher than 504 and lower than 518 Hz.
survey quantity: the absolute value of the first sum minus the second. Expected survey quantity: 0.3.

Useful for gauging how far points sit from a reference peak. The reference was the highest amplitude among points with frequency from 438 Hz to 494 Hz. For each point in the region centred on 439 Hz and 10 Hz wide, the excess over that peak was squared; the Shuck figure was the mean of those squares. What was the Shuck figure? 1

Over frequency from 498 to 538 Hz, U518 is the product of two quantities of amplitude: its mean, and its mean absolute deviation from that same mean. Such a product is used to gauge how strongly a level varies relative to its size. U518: 36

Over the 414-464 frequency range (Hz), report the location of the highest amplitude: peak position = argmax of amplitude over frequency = 426.0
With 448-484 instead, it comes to 481.0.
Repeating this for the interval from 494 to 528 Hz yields 506.0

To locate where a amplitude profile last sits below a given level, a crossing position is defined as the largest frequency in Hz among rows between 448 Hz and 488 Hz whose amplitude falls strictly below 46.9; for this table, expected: 486.0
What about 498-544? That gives 541.0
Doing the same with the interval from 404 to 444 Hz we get 431.0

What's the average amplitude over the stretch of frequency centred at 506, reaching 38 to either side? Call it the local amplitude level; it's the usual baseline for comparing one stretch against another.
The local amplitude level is 44.9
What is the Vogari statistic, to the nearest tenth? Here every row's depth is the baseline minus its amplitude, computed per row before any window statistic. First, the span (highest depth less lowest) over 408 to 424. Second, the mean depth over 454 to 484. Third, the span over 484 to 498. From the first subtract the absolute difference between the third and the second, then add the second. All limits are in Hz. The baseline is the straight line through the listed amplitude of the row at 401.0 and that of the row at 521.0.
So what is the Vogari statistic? 3.7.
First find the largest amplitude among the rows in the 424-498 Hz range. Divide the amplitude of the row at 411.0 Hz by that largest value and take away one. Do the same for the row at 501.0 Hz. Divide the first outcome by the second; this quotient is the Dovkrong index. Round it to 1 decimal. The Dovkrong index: 0.4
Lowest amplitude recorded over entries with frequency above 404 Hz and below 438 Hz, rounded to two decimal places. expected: 46.03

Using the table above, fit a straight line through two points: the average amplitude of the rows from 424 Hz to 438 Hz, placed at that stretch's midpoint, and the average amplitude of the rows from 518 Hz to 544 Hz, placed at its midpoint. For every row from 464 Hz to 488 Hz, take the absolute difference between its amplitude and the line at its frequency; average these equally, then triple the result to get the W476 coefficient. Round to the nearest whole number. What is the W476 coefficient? 5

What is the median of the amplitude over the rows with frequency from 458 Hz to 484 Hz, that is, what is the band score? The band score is 45.5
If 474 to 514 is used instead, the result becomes 45.5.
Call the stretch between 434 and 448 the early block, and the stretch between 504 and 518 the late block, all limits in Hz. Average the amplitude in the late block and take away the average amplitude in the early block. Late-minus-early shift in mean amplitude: -3.8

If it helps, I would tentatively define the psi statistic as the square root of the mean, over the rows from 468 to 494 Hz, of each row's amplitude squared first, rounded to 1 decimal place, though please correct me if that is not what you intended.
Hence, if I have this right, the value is 46.3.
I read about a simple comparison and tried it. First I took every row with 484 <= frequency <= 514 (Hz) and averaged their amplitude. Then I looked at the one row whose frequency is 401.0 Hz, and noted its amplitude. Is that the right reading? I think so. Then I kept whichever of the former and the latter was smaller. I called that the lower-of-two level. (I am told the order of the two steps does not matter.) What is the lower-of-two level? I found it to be 44.9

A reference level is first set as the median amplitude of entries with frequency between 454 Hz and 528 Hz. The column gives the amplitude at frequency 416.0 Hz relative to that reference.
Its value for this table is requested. 2.3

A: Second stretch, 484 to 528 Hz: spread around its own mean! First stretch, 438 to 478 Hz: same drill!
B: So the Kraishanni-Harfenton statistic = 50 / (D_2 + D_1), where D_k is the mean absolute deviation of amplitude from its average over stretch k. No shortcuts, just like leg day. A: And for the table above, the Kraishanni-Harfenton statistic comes 20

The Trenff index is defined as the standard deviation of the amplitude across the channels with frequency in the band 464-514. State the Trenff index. 1.6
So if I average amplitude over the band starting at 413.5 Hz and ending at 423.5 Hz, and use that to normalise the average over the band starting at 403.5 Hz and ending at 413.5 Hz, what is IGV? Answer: 1.02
